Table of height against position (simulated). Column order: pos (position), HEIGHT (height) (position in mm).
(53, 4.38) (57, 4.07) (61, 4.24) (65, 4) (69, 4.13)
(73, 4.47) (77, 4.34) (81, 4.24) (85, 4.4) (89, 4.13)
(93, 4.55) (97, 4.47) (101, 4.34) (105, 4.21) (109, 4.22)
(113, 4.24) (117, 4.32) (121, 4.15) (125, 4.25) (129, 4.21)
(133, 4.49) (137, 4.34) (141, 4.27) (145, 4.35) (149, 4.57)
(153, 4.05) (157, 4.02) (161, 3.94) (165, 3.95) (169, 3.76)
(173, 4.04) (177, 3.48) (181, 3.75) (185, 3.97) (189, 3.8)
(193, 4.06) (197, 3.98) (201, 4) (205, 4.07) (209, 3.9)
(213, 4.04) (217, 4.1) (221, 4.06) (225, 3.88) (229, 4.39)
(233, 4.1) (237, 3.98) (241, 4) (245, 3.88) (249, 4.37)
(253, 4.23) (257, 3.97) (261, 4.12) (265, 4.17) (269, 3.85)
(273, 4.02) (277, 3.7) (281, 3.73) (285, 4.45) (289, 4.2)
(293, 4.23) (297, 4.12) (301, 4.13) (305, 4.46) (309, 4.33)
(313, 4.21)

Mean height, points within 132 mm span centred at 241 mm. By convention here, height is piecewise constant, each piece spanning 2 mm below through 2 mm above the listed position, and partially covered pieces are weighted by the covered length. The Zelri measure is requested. 4.04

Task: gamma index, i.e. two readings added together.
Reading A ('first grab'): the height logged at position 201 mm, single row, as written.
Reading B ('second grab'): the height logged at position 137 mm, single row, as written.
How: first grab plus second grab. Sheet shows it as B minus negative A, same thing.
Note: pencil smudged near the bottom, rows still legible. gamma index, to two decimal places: 8.34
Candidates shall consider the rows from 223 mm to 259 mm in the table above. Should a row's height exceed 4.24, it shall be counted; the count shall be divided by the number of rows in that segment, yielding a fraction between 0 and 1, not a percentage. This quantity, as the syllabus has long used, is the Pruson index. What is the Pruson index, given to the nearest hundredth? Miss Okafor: 0.22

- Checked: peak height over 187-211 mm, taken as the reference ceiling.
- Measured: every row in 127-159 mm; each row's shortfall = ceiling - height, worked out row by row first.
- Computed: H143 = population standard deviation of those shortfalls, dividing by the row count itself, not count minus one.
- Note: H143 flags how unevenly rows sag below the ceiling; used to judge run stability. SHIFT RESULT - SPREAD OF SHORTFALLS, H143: 0.18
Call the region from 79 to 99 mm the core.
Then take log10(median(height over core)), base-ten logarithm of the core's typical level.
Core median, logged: 0.643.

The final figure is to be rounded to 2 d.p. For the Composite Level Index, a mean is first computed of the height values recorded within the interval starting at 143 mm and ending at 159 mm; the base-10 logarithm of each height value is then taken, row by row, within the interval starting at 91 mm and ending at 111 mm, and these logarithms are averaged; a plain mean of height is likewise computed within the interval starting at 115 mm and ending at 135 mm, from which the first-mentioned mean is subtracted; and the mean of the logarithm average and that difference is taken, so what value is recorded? 0.34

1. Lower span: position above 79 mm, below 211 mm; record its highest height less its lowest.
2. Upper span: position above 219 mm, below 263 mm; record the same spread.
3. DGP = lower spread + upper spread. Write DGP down 1.60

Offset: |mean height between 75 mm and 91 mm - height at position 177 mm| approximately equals 0.80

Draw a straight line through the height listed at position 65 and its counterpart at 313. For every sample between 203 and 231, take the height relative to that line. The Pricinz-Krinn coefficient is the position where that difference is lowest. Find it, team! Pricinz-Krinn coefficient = 225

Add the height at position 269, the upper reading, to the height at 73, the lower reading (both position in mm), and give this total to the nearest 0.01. 8.32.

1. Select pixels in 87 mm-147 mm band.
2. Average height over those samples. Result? 4.30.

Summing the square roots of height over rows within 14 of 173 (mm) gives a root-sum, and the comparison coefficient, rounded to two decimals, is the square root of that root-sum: 3.70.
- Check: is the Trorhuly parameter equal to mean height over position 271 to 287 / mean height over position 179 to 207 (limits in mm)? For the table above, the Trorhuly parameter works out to 1.01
